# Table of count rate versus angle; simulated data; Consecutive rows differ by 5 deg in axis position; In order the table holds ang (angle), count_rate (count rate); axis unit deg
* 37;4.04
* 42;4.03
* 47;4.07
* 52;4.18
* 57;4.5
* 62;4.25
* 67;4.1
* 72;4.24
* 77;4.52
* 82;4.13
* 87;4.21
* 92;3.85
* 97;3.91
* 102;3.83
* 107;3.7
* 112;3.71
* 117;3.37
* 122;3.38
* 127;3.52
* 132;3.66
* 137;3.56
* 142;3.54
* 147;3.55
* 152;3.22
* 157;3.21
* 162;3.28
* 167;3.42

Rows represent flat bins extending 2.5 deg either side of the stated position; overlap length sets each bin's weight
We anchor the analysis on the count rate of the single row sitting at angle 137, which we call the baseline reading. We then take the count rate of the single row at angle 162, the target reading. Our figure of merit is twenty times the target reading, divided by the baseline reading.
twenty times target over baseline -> 18.4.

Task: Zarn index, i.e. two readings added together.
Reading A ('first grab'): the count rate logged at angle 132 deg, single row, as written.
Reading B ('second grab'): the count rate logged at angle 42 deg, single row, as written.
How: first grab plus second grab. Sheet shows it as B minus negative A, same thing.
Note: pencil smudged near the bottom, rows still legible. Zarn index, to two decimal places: 7.69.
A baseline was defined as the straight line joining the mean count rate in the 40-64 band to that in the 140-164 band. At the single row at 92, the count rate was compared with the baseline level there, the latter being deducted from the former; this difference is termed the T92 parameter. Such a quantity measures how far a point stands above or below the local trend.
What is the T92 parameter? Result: -0.018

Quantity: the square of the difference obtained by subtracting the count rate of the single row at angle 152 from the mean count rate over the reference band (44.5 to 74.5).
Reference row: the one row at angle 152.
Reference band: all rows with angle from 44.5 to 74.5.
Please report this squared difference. 1.0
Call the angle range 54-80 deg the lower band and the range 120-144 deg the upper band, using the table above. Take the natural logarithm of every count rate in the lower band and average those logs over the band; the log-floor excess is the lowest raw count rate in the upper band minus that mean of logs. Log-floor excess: 1.92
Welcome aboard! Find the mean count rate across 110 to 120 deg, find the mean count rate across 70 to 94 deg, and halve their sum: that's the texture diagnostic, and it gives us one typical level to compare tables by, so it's 3.9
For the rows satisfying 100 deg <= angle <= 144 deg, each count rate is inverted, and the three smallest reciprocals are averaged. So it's 0.267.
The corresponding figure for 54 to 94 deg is 0.226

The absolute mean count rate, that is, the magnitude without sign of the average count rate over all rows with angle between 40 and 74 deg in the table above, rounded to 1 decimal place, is 4.2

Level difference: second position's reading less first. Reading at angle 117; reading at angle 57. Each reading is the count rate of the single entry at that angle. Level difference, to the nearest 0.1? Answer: 1.1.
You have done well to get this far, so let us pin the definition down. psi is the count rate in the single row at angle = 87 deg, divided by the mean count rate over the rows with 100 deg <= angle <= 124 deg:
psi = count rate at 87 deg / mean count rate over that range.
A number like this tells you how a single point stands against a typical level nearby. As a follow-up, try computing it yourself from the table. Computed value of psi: 1.17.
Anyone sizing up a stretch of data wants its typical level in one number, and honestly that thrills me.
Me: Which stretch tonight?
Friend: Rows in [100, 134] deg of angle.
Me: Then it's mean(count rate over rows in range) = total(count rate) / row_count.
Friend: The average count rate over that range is 3.6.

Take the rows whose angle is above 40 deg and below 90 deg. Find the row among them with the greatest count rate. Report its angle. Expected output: 77 deg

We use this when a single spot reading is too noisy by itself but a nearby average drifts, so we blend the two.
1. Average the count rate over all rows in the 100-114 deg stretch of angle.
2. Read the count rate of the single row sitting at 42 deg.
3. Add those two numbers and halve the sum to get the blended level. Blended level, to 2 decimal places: 3.89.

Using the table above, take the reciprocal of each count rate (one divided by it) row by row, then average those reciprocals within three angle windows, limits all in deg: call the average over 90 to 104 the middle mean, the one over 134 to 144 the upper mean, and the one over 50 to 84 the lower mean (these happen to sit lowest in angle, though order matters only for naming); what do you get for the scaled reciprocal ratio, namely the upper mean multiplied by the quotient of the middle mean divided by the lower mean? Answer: 0.311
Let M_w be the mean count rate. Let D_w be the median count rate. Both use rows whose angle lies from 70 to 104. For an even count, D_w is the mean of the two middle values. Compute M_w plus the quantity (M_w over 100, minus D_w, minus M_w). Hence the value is -4.09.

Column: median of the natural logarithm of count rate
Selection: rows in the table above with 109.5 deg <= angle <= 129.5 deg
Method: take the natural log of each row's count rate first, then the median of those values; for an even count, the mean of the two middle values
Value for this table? 1.24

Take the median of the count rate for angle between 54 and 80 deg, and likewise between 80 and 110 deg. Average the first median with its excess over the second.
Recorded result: 2.31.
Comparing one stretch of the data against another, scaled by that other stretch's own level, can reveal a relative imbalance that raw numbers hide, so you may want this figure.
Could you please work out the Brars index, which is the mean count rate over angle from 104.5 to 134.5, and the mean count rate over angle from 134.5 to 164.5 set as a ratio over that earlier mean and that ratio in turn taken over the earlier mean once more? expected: 0.268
